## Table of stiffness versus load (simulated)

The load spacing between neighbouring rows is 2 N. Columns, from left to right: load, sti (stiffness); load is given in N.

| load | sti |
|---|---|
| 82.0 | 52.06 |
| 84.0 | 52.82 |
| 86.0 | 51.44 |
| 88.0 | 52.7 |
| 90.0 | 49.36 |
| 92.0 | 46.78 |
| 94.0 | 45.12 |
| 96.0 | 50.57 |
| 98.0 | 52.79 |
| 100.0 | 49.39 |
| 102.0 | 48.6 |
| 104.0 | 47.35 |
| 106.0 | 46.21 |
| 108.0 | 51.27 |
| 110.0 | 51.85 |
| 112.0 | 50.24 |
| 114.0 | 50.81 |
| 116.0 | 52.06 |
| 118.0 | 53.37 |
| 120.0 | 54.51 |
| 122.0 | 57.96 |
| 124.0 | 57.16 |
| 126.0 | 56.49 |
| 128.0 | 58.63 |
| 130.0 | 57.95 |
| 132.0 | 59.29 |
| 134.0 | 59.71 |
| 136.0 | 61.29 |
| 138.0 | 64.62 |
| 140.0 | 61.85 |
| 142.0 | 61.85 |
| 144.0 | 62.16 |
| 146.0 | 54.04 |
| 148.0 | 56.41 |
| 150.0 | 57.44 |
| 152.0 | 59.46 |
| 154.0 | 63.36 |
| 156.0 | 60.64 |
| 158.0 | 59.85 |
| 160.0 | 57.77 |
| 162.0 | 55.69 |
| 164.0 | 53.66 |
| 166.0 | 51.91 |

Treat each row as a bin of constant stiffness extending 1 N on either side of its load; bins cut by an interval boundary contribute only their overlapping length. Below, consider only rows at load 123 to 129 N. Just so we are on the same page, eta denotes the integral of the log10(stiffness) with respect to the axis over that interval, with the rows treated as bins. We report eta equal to 11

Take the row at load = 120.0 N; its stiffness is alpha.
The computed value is 54.51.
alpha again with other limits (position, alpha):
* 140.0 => 61.85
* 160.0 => 57.77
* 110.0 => 51.85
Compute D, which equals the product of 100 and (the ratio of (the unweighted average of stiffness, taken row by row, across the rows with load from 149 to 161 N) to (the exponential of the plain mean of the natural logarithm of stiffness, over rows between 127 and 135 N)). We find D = 101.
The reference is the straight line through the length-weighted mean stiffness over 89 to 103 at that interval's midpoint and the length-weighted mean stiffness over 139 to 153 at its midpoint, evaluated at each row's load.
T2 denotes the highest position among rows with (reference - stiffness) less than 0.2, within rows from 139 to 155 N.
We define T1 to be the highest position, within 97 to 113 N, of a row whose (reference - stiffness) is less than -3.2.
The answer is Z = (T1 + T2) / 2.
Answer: 126 N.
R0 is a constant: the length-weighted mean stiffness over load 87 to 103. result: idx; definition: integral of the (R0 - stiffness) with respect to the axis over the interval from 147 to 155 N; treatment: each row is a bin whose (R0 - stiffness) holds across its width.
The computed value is -78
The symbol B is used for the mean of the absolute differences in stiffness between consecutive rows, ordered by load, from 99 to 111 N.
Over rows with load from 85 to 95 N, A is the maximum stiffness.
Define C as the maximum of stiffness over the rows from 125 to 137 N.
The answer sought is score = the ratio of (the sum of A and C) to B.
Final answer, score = 65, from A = 52.7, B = 1.8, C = 61.29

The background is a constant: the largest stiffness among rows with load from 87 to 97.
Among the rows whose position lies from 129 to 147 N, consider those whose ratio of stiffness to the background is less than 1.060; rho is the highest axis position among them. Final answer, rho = 146.0 N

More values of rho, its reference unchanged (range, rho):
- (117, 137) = 120.0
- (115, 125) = 120.0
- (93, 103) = 102.0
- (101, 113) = 112.0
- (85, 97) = 96.0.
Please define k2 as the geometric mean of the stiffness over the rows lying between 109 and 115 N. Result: 51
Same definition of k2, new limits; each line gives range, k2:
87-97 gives 49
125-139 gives 60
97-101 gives 51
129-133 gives 59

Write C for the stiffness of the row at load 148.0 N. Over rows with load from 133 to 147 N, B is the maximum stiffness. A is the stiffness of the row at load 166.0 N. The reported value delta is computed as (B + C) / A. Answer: 2.33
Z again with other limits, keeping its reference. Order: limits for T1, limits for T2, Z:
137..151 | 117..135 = 139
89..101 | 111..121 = 109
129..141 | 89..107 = 119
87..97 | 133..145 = 116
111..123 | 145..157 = 138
